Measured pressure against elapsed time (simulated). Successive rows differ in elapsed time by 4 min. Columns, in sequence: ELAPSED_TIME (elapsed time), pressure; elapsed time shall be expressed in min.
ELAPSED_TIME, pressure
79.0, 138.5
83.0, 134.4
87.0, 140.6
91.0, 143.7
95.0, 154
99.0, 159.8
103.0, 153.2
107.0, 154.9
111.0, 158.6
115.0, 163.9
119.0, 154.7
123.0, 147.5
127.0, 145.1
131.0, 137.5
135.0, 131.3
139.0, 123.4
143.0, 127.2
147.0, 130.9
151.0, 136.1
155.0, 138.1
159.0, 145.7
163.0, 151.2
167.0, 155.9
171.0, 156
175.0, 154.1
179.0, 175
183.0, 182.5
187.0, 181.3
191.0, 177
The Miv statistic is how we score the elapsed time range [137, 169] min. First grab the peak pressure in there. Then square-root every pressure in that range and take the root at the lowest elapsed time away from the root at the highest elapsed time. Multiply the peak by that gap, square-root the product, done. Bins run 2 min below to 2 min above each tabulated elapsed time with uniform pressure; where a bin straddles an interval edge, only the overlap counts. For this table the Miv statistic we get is 15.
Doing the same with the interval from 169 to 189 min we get 13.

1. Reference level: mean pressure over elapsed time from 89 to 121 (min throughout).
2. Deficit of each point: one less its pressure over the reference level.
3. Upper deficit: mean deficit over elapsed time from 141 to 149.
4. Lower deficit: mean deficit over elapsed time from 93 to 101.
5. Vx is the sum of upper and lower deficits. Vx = 0.16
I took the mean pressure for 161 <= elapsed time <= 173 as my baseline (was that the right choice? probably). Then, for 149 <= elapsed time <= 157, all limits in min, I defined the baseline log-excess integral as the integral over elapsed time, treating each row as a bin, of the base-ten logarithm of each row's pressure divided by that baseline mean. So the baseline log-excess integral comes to -0.412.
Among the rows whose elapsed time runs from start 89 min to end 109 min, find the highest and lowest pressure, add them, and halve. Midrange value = 152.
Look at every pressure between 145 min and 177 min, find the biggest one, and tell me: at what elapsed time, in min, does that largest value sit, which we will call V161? 171.0 min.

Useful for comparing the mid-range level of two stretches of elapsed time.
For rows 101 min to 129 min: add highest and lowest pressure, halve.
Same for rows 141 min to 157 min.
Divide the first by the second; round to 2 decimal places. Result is 1.16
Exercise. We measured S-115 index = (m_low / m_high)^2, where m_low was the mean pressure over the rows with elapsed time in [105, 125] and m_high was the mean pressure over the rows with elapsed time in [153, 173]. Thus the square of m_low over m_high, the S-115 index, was 1.1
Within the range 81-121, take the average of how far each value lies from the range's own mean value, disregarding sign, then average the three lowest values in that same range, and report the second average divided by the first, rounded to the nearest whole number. 19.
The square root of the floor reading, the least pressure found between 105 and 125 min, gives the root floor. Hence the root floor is 12.1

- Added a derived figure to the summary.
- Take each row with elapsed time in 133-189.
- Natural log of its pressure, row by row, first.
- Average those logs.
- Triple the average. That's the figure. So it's 14.99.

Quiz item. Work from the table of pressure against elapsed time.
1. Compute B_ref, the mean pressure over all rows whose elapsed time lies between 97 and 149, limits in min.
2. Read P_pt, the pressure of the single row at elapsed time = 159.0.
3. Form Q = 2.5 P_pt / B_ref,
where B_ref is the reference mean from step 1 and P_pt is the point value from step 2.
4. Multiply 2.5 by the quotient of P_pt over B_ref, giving 2.5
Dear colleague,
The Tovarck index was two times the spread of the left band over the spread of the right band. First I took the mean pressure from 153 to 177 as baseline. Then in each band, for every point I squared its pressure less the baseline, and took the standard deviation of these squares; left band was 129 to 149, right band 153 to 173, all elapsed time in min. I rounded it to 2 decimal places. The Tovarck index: 7.32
